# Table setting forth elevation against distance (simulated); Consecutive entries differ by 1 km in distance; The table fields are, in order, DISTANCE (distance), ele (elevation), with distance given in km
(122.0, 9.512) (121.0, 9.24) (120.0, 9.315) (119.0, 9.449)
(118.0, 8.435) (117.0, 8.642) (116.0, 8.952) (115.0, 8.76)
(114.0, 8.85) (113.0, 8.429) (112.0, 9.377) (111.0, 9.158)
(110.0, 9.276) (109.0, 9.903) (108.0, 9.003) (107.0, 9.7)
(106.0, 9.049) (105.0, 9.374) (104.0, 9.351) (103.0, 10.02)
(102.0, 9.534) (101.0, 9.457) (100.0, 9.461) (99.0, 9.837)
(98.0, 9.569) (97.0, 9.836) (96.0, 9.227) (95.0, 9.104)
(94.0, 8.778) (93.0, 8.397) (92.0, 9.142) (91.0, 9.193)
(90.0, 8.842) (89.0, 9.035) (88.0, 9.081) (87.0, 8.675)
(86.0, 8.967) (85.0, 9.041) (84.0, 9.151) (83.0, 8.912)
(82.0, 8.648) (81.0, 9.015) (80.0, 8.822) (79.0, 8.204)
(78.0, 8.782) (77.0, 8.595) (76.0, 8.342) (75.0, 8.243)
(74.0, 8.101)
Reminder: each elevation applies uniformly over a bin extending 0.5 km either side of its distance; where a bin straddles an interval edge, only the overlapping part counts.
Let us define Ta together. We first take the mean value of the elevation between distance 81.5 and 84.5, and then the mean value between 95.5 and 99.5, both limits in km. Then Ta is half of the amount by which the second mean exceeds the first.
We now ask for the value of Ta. 0.36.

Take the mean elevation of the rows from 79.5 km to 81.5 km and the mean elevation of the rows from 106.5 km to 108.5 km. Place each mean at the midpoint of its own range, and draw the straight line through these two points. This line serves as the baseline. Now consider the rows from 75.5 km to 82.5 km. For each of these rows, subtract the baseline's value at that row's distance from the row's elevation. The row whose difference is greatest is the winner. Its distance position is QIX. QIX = 81.0 km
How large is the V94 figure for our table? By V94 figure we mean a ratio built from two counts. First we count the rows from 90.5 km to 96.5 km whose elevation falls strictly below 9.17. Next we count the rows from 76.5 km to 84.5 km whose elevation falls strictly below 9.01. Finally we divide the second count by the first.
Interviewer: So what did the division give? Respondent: 1.5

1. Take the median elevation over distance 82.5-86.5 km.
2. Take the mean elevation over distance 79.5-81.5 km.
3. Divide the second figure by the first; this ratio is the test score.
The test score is 0.99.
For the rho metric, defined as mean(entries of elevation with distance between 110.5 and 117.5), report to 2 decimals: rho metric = 8.88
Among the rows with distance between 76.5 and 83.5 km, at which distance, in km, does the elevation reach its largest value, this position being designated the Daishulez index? 81.0 km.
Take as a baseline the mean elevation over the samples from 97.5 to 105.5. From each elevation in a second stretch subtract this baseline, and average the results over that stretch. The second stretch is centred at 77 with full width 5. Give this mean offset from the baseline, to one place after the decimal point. -1.1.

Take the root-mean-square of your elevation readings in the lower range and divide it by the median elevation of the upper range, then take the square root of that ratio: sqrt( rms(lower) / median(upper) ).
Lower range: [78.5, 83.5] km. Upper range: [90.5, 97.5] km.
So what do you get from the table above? 0.977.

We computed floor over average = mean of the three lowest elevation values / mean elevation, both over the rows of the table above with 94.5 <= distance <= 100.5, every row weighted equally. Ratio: 0.975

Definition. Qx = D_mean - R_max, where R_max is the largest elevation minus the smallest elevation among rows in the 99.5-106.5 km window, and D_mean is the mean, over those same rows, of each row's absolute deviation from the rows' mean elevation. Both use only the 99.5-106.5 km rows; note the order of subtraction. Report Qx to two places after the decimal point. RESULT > -0.79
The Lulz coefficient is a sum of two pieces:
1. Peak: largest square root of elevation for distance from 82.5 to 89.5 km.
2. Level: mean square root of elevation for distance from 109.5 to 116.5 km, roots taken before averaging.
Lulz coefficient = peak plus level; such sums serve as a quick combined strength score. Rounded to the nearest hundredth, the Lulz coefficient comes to 6.02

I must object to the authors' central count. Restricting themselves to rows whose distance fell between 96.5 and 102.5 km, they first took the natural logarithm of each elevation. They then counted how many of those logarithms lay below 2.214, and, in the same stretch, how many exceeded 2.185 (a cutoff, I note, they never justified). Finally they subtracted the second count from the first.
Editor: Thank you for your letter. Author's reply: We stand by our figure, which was -6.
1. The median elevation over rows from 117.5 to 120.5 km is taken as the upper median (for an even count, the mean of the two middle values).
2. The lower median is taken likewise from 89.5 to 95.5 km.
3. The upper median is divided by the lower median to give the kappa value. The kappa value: 1.04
